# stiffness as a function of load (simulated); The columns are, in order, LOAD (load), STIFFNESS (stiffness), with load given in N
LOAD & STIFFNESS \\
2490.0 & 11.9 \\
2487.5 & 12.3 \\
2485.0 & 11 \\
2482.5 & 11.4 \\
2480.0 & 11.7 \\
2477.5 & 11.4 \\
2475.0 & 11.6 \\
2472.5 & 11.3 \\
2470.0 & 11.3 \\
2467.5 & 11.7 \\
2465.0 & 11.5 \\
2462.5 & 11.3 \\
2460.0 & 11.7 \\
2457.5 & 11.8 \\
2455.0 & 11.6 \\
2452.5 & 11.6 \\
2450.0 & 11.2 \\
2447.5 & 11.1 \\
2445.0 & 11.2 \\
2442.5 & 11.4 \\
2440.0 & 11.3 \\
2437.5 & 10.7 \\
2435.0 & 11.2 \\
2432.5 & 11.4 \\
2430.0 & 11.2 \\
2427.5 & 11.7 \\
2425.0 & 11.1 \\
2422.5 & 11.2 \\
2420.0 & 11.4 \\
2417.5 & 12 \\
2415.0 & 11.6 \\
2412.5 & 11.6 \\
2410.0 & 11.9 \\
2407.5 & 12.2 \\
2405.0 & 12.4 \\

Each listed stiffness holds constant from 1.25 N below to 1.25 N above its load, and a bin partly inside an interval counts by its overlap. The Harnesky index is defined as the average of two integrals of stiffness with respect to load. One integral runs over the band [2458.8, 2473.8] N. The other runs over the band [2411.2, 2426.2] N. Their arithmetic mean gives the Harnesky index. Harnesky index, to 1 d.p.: 172.1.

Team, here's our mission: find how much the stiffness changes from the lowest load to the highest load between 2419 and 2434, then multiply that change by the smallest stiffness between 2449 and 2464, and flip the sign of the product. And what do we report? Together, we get 0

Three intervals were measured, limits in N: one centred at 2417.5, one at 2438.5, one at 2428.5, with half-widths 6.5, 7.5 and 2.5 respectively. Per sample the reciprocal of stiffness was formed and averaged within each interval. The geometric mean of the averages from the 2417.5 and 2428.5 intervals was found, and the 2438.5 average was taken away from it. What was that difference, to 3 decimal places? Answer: -0.002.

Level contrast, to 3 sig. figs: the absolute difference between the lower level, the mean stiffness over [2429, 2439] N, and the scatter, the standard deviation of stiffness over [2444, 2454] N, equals 10.9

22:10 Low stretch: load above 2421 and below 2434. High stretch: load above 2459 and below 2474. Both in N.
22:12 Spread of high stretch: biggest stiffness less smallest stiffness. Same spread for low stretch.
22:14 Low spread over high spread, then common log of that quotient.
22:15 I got 0.18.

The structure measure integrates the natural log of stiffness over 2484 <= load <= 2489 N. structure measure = 12.3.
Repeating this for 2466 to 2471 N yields 12.2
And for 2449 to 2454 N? 12.2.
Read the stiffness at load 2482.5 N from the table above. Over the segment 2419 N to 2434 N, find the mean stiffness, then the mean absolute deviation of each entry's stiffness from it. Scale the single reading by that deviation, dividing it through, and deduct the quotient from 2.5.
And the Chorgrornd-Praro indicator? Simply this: -66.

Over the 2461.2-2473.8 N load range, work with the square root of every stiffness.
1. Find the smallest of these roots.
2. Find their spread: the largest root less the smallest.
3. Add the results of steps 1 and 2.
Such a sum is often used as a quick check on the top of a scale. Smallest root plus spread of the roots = 3.42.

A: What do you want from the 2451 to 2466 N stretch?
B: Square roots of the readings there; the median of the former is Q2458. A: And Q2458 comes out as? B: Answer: 3.41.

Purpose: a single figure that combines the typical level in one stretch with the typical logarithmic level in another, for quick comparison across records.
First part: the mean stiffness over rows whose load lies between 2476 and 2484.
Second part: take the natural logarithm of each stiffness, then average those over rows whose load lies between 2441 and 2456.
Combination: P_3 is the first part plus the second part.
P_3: 13.9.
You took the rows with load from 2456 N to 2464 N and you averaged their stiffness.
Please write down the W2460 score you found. 11.60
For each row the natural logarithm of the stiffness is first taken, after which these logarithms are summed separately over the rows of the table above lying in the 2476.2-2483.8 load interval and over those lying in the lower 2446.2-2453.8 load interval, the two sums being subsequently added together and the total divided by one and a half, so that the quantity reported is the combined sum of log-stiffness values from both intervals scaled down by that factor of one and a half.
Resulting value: 9.73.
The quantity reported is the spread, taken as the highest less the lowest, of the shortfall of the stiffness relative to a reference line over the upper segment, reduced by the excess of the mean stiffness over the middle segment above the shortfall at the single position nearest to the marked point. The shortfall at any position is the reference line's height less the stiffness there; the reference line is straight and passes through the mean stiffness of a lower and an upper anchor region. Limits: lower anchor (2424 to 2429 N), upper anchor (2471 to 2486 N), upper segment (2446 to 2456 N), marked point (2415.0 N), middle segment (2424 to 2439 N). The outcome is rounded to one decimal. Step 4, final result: -10.9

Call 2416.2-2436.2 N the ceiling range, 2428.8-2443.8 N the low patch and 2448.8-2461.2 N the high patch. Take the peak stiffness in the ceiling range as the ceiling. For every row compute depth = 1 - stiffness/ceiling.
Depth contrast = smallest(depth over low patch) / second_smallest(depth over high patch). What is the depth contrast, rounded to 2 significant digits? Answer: 2.0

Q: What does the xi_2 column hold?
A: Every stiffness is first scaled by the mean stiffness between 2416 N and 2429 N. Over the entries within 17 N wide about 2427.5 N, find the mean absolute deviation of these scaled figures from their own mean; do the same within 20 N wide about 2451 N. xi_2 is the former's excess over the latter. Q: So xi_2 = -0.006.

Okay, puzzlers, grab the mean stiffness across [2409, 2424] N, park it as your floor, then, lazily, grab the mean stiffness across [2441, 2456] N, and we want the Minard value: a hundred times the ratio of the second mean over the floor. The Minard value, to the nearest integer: 98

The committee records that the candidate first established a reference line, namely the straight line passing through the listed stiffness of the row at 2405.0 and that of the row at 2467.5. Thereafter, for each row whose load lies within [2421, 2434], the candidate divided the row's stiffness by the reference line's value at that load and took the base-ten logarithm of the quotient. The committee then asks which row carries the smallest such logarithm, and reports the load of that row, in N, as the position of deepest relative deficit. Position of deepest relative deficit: 2425.0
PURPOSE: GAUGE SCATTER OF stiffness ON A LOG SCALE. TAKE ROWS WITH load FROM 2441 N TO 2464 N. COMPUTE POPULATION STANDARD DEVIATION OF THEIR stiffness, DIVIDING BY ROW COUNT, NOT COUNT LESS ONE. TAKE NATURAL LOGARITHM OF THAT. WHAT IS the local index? -1.45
